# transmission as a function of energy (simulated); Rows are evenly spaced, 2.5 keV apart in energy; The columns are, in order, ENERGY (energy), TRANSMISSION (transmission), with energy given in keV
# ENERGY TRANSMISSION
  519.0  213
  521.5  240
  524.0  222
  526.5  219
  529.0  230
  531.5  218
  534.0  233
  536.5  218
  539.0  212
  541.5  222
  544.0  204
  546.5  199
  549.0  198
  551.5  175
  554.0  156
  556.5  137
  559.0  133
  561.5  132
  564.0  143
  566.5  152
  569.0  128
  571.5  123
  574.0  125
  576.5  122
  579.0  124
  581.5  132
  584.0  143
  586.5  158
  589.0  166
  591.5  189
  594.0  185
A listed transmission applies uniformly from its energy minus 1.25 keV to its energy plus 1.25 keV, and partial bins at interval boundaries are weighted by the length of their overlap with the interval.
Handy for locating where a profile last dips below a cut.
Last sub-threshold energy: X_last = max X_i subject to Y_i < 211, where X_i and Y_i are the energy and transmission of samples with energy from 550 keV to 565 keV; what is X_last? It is 564.0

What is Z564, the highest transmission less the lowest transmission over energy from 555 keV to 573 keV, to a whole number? 29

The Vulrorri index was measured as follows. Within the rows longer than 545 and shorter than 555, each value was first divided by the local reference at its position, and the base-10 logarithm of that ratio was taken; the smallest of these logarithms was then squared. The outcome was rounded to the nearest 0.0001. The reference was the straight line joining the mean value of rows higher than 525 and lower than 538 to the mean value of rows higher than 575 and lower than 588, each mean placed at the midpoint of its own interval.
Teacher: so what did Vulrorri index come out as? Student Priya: 0.0052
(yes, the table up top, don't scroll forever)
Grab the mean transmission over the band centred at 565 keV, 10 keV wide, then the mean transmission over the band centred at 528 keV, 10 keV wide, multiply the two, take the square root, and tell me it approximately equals 176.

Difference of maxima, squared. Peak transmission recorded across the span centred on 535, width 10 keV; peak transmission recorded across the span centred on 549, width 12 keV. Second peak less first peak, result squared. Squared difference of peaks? 841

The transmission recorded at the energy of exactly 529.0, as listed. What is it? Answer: 230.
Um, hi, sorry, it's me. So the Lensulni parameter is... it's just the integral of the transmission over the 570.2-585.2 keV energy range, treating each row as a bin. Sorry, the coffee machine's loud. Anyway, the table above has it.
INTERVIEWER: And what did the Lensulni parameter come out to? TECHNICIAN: 1922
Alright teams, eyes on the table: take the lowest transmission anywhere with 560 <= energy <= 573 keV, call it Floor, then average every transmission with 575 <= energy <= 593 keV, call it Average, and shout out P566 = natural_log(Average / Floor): 0.18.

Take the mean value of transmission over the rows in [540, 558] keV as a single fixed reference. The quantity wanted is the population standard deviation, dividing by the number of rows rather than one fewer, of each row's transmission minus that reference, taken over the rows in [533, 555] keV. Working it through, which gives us 23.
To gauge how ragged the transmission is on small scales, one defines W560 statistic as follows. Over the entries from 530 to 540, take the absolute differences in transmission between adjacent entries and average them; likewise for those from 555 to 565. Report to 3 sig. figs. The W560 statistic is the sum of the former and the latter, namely 17.3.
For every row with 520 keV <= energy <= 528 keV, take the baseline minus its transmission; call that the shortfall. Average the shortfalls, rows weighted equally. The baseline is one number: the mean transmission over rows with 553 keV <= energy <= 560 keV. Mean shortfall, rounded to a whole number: -85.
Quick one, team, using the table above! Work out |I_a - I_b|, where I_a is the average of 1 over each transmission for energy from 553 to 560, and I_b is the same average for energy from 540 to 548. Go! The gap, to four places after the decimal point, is 0.0023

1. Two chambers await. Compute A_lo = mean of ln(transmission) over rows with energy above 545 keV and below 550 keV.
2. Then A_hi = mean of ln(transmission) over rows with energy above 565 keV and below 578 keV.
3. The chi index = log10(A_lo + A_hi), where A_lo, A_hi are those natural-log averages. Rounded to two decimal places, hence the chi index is 1.01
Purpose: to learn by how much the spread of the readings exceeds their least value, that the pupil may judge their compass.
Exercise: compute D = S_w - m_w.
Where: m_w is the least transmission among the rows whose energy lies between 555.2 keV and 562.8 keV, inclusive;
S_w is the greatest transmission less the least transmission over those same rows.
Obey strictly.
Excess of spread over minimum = -127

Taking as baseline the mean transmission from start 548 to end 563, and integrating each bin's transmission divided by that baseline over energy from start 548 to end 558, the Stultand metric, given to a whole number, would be 11 keV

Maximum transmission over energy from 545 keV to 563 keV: 199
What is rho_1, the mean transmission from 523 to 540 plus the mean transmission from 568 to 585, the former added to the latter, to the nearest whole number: 350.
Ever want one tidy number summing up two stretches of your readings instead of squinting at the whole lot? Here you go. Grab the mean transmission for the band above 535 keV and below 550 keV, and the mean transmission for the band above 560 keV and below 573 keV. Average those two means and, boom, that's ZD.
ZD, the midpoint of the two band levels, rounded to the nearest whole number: 172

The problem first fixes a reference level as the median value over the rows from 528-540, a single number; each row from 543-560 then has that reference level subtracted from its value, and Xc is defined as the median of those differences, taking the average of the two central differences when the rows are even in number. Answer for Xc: -43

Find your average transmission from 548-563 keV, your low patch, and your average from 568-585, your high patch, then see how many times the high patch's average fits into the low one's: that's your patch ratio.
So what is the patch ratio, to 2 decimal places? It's 1.21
